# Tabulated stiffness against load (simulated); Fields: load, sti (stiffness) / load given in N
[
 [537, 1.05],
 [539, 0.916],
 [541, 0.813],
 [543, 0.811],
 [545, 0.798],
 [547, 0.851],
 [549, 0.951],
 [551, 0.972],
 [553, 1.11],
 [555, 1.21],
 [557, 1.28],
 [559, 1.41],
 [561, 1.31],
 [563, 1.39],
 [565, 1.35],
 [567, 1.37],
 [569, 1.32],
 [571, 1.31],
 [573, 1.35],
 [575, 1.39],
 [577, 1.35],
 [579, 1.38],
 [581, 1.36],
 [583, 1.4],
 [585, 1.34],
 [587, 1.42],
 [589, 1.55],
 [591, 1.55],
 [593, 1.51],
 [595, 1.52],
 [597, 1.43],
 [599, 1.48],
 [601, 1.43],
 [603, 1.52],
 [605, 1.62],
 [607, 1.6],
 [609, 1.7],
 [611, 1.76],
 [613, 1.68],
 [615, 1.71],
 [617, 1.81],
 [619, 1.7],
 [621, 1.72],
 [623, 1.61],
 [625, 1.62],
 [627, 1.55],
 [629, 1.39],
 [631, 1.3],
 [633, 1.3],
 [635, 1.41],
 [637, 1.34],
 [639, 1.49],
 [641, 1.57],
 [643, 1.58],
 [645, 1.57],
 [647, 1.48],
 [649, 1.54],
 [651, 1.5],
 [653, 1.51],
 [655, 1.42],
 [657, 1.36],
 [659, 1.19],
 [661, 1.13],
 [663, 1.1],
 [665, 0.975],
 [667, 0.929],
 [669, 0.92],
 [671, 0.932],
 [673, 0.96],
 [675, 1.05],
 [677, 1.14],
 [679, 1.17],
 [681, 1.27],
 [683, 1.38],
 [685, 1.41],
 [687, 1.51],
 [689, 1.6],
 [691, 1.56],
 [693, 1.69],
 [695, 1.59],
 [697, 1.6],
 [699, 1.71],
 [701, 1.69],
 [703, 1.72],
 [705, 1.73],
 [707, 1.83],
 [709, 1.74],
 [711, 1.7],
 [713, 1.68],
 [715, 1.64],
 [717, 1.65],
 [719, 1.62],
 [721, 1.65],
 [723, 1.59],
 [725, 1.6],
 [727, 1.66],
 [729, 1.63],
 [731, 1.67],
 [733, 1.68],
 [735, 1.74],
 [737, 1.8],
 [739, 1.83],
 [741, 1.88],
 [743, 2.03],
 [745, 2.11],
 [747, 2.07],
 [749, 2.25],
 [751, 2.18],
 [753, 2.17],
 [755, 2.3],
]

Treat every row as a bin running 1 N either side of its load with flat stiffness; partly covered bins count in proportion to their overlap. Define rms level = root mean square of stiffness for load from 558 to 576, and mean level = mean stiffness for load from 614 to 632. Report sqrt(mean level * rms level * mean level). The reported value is 1.86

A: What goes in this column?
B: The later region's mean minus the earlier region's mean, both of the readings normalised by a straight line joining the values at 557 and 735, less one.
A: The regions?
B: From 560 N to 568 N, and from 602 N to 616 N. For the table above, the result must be 0.13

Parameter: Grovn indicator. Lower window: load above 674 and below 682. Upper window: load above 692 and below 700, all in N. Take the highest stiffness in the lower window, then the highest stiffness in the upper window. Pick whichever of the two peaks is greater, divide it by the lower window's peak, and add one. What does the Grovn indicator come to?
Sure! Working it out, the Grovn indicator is 2.3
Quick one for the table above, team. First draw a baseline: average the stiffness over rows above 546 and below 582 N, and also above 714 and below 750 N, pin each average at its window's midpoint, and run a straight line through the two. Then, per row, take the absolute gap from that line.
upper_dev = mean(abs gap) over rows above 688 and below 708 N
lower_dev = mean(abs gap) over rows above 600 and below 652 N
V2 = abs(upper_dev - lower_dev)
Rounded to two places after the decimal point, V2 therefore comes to 0.11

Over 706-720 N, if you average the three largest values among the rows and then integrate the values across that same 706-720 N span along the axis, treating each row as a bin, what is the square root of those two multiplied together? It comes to 6.5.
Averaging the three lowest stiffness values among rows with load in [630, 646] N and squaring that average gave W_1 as 1.72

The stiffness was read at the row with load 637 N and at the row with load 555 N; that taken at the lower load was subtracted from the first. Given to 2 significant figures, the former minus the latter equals 0.13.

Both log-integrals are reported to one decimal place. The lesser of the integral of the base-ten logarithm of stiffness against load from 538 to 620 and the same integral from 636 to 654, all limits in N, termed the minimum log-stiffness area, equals 3.2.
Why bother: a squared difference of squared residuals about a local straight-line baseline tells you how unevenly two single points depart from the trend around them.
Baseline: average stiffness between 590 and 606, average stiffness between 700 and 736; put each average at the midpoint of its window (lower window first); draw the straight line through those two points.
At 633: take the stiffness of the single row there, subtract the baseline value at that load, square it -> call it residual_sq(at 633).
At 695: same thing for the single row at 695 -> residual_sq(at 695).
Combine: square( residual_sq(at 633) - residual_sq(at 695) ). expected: 0.00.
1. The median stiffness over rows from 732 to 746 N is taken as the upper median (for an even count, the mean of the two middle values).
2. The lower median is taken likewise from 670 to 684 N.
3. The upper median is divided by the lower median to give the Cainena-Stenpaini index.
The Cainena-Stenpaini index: 1.61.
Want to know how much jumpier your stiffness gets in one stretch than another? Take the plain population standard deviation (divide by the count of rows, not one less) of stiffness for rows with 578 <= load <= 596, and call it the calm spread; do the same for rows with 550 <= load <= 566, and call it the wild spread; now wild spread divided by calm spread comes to 1.8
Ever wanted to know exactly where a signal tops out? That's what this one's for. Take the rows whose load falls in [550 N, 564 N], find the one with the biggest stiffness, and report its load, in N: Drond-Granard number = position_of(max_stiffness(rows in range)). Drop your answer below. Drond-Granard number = 559 N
